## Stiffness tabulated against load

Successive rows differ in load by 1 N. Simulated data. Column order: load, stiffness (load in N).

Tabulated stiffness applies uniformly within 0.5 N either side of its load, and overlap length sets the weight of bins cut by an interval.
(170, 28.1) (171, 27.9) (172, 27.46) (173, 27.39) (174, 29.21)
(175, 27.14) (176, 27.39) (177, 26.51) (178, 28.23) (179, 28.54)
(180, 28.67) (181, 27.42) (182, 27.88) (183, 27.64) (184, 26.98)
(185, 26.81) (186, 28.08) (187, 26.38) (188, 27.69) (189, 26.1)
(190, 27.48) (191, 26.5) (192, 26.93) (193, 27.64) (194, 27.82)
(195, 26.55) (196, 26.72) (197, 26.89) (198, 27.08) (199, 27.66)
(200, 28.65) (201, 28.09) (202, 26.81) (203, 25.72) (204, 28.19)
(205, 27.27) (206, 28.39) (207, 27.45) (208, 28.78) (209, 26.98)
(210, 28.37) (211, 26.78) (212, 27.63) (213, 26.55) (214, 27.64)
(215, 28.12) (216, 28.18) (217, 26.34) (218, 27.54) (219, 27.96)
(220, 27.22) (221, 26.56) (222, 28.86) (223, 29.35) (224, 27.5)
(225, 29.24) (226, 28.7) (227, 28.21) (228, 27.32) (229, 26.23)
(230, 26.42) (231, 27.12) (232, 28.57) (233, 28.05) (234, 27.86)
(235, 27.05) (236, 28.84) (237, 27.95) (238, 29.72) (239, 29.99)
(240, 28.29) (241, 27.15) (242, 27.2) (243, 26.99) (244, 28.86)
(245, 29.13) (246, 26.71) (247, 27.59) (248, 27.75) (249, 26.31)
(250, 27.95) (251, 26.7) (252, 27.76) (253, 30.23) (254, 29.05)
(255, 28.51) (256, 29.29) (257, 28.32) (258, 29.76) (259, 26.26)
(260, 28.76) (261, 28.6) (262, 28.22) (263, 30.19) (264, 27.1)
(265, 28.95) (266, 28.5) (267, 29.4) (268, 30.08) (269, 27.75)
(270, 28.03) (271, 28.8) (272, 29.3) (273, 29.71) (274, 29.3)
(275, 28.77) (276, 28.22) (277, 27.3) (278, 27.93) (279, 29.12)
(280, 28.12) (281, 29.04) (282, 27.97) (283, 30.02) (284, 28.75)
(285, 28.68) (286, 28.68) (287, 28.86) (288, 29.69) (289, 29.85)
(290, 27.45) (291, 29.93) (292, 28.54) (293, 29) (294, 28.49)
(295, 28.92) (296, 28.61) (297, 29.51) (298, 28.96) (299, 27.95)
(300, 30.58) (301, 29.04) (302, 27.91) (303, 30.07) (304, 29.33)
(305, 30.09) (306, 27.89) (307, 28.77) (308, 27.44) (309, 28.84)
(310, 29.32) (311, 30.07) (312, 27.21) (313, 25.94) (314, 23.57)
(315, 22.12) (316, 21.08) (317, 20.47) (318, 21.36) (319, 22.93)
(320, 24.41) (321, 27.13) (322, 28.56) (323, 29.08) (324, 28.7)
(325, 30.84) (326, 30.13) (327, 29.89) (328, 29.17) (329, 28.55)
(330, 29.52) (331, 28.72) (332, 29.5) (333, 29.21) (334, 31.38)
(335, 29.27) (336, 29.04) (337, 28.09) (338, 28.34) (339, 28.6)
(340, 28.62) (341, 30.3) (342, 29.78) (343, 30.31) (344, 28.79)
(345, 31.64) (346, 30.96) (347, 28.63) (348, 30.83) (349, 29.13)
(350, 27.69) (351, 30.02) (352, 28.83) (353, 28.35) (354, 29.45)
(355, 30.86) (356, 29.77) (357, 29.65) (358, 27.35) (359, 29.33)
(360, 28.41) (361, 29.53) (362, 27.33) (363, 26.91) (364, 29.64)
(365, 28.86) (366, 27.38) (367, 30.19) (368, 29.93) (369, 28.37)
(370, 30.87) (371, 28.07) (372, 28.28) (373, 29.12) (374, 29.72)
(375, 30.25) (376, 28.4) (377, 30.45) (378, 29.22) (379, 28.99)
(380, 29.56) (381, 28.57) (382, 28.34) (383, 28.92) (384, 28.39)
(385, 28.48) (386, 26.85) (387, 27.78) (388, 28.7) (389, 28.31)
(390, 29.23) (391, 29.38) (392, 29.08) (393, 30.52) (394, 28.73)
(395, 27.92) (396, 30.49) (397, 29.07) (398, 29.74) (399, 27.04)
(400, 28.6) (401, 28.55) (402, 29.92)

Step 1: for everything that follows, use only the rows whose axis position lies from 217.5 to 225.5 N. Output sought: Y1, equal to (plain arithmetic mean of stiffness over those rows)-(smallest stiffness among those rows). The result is 1.47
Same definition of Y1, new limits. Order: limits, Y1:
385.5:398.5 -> 2.06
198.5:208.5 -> 1.98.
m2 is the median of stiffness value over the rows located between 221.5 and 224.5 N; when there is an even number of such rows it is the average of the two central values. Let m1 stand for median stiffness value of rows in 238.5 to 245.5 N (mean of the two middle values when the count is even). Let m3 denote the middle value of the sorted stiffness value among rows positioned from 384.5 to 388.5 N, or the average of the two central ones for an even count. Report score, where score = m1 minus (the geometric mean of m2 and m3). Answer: -0.2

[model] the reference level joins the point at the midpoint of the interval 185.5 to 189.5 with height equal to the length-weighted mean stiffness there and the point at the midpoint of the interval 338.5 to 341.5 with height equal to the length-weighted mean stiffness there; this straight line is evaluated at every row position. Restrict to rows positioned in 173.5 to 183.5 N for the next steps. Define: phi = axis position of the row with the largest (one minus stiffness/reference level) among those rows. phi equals 177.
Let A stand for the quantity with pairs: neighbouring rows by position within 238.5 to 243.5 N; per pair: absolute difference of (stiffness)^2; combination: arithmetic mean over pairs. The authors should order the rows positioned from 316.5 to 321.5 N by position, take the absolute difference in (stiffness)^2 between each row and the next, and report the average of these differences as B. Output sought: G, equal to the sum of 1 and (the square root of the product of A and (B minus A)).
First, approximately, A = 44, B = 79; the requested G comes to 40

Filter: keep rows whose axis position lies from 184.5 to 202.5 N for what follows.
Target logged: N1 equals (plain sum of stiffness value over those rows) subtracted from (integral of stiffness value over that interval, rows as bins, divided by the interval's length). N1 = -463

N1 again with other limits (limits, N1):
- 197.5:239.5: -1139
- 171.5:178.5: -166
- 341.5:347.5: -150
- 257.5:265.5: -199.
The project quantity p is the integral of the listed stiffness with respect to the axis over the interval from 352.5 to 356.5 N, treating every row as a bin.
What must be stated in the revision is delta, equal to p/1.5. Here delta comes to 79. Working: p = 118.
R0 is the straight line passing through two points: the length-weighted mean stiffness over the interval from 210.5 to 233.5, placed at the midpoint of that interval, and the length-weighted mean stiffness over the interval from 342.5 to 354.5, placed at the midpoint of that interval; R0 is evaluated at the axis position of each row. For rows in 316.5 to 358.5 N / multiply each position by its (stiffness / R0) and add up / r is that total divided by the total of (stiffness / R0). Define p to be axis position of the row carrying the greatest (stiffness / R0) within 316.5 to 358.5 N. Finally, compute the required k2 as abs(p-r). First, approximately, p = 345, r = 337.9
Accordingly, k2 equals 7.1 N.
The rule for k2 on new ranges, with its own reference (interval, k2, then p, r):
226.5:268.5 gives 5.4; 253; 247.6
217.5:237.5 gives 4.5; 223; 227.5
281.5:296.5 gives 6.0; 283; 289.0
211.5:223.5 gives 5.5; 223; 217.5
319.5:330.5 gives 0.1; 325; 325.1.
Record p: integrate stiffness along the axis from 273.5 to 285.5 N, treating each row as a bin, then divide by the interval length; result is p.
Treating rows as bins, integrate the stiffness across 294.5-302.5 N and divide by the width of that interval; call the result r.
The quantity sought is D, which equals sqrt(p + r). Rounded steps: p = 28.6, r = 28.9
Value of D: 7.59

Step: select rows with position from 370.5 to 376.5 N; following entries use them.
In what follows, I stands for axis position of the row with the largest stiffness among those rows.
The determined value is 375 N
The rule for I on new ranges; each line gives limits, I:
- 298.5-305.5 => 300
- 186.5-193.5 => 188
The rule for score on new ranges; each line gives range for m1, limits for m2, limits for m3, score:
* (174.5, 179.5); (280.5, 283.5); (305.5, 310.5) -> -1.5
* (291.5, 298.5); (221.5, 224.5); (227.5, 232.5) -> 0.9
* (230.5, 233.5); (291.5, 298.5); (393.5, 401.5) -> -0.7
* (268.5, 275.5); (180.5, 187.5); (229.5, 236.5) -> 1.2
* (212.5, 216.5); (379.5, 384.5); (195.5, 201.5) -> -0.1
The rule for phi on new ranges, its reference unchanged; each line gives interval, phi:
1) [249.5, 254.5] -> 251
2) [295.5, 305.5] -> 302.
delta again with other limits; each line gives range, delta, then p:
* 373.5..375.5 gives 40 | 60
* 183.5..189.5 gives 108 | 162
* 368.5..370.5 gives 39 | 59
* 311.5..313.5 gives 35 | 53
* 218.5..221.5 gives 54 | 82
